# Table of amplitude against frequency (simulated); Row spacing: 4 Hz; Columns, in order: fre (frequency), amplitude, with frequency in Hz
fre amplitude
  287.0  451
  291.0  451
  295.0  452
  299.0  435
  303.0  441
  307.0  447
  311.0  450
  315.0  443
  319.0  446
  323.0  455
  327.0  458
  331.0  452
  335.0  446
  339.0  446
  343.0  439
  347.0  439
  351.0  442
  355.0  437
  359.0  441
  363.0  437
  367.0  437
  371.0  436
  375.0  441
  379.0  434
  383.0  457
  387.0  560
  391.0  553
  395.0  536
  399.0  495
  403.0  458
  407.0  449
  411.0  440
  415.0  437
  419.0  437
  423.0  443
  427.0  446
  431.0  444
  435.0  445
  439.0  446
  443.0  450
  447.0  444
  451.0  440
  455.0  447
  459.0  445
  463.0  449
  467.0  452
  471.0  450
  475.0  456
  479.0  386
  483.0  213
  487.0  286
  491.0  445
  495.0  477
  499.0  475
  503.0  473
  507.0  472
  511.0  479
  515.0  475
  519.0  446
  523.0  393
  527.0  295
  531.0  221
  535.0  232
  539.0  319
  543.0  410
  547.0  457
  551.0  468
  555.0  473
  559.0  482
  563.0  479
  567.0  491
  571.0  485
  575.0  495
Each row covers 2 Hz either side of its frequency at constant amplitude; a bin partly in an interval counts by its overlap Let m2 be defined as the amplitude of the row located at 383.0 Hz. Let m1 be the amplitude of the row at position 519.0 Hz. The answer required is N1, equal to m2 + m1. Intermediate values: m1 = 446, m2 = 457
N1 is 903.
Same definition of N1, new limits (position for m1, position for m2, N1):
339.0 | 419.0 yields 883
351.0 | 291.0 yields 893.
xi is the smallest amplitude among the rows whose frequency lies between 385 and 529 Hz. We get 213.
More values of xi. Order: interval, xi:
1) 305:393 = 434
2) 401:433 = 437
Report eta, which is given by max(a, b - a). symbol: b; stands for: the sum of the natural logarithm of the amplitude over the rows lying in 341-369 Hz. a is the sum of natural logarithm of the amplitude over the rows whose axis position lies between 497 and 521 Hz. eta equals 37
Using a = 37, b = 43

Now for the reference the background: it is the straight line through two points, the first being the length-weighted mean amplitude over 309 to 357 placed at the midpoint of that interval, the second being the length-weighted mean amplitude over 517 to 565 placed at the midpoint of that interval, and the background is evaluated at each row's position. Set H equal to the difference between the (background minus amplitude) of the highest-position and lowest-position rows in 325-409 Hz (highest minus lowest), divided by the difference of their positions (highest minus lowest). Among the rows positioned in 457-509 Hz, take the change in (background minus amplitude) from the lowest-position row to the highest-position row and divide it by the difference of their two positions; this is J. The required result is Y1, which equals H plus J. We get -1.0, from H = -0.2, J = -0.8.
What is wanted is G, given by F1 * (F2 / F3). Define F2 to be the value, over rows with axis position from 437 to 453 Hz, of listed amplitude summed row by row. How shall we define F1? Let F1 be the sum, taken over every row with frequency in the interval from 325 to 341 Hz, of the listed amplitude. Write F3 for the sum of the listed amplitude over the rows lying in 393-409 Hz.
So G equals 1655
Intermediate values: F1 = 1802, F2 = 1780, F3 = 1938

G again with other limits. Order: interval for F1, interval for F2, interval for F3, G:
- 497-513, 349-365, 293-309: 1880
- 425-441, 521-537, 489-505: 1087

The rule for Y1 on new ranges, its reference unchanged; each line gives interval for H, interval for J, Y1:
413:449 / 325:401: -1.3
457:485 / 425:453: 9.4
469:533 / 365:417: 3.3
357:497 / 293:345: -0.5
